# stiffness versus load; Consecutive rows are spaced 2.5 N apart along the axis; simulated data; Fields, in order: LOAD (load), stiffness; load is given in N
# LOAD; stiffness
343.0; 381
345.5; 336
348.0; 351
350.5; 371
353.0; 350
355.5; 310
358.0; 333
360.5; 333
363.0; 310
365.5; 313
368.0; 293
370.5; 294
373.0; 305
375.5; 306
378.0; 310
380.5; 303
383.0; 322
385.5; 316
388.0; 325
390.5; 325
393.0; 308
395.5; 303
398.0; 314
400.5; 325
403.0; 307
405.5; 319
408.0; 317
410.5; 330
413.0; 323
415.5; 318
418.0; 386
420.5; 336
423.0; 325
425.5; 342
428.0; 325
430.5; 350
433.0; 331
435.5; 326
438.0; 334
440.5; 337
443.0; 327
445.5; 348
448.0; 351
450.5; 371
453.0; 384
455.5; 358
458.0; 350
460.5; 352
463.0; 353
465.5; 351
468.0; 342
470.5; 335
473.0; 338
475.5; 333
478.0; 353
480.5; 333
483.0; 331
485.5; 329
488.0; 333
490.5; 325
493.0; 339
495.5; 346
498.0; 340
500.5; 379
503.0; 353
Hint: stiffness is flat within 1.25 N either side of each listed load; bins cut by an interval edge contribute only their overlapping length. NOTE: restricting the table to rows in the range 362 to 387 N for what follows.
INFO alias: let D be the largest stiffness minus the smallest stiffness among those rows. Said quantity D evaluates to 29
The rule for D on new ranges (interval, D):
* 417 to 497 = 61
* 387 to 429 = 83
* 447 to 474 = 49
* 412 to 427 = 68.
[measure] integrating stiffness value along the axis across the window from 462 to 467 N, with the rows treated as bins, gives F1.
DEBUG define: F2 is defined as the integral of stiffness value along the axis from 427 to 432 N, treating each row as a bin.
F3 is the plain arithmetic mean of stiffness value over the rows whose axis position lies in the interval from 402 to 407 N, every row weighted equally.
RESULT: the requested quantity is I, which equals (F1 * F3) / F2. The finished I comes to 326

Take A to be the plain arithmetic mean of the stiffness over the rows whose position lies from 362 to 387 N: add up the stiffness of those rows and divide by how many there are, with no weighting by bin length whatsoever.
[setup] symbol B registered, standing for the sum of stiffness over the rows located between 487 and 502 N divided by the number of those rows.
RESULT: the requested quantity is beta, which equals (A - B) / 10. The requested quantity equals -3.6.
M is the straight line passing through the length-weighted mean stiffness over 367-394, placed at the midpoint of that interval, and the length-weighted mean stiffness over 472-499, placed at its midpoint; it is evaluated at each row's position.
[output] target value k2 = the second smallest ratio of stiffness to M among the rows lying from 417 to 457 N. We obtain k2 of 1.01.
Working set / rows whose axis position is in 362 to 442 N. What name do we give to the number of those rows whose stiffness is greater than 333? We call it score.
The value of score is 6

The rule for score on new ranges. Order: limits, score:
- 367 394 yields 0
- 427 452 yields 6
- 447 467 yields 8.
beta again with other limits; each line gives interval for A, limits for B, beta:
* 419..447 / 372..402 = 2.1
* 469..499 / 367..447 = 1.3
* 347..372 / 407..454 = -1.4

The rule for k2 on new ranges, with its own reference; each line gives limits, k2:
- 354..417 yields 0.96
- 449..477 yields 1.01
